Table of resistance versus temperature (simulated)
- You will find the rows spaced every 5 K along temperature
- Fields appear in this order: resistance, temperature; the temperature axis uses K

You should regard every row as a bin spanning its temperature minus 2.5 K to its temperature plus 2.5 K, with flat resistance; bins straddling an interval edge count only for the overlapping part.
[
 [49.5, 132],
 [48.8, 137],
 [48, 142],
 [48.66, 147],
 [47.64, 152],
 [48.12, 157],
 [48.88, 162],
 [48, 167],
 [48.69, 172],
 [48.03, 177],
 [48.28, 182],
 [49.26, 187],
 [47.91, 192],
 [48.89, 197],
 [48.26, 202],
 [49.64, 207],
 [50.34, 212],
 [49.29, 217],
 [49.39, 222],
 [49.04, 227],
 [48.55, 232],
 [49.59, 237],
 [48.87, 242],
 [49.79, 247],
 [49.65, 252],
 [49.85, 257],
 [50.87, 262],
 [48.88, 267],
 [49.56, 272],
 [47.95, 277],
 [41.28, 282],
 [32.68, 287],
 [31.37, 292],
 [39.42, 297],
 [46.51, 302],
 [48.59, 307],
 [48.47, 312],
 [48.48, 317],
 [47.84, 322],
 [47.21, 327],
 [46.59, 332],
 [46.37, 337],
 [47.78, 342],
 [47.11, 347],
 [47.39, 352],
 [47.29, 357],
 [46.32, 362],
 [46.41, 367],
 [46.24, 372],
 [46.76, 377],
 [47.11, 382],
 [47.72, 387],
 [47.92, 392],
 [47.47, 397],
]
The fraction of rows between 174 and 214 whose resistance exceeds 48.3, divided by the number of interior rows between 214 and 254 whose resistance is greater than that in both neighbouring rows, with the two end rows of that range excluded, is 0.17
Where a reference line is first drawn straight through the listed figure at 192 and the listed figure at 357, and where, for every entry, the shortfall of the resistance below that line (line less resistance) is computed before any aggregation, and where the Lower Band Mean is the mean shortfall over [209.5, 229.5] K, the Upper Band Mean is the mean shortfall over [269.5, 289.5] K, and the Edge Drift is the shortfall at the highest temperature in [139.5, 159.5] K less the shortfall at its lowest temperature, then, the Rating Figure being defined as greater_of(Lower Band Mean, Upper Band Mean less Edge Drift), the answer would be 4.9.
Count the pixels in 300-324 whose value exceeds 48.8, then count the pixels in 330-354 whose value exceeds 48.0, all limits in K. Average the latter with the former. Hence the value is 0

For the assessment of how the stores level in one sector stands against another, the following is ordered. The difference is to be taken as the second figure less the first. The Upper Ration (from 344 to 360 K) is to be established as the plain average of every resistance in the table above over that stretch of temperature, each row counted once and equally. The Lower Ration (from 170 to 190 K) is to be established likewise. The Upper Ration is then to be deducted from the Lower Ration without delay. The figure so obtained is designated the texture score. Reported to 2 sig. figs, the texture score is 1.3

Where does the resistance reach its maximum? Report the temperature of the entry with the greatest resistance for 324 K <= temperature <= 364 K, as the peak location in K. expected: 342 K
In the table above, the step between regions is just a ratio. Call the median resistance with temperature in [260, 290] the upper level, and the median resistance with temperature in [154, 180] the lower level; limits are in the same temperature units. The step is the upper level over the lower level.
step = 1.01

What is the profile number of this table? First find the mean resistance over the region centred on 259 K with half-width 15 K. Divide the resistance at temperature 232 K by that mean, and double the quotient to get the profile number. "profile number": 1.95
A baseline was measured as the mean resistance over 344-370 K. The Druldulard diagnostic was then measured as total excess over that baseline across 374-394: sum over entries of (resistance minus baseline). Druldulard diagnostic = 1.9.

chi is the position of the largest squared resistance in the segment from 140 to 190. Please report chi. 187 K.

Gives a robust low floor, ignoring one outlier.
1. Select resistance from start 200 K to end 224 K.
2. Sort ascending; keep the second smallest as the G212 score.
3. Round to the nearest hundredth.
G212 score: 49.29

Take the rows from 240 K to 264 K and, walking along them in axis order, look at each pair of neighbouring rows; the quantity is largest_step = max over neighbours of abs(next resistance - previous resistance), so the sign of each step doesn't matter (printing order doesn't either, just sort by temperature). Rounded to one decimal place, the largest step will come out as 1.0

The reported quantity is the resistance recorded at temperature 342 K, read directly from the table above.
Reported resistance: 47.78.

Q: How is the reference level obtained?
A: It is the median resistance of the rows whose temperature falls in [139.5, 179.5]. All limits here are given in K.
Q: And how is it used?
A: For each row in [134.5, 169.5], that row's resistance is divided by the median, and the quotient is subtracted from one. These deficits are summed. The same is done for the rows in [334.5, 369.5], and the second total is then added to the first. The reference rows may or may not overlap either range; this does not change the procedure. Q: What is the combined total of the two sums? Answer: 0.13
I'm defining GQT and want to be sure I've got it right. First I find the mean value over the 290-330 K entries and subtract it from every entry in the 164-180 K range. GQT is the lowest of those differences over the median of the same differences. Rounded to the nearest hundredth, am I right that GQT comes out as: 0.99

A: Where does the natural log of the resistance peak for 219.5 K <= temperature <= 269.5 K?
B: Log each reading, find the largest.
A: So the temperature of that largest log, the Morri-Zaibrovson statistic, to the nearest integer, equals 262 K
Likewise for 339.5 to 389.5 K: 342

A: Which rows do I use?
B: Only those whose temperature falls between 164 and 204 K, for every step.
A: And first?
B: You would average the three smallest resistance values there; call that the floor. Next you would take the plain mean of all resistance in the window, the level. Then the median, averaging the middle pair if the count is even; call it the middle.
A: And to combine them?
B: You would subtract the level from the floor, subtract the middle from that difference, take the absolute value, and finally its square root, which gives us 6.98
